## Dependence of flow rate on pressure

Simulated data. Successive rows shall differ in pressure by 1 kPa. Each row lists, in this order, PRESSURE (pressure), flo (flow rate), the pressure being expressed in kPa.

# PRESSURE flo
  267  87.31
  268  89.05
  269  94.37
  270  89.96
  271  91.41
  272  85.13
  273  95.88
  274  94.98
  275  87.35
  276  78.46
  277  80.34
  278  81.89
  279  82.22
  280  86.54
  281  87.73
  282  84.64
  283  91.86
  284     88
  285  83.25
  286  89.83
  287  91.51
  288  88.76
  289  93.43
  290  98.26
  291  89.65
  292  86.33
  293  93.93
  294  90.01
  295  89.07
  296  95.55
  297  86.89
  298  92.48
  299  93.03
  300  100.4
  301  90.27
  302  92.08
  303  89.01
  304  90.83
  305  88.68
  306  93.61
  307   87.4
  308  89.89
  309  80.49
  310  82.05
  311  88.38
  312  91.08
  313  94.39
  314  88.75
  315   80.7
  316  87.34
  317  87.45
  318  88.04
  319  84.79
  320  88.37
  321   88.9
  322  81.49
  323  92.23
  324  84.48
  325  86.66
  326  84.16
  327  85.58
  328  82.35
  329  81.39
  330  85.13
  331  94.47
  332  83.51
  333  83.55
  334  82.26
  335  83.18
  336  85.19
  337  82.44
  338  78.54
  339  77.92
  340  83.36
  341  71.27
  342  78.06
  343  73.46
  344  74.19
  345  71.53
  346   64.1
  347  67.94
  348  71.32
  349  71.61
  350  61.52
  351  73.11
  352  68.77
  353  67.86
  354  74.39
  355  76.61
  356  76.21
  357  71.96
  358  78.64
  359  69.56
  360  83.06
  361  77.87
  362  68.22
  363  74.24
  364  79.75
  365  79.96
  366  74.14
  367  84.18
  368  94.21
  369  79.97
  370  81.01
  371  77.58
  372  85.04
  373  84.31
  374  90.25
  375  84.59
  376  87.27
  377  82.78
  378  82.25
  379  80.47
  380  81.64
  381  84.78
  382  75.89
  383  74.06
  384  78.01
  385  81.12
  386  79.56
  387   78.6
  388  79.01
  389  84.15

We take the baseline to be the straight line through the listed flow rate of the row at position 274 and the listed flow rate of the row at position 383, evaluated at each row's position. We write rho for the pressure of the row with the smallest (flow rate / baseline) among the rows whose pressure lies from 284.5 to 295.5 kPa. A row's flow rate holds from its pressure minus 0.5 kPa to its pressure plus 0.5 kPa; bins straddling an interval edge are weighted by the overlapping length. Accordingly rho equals 285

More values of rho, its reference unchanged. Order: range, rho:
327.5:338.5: 338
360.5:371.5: 362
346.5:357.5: 350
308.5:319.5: 309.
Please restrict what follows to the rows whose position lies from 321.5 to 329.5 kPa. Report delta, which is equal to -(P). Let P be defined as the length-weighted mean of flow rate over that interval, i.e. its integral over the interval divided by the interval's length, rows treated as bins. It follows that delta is -85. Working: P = 84.8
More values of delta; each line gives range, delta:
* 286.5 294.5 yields -91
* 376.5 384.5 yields -80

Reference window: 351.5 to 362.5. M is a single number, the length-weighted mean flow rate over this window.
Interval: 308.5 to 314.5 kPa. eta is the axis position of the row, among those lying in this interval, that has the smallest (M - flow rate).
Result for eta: 313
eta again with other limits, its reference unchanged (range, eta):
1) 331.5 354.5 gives 336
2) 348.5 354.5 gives 354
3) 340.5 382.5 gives 368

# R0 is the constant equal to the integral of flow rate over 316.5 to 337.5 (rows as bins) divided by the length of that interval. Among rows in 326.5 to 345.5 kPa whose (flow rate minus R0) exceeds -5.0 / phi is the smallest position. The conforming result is 327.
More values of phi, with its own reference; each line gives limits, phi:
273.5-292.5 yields 274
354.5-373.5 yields 360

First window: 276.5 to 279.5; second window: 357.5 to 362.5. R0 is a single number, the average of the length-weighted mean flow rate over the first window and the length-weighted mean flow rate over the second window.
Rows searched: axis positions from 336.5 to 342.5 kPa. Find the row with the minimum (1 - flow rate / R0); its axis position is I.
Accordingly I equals 340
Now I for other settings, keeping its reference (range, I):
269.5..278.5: 273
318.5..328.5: 323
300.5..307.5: 306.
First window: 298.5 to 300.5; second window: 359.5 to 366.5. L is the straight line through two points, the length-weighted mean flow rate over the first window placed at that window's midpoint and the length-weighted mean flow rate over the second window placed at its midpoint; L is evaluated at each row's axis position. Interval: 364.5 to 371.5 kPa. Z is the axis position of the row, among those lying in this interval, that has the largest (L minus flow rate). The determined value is 366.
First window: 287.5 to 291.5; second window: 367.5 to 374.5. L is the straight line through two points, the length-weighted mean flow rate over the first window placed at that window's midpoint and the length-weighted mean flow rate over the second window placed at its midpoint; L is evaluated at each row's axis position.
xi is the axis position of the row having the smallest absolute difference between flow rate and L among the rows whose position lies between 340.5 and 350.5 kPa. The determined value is 342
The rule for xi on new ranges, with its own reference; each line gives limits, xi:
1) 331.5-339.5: 336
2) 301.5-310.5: 304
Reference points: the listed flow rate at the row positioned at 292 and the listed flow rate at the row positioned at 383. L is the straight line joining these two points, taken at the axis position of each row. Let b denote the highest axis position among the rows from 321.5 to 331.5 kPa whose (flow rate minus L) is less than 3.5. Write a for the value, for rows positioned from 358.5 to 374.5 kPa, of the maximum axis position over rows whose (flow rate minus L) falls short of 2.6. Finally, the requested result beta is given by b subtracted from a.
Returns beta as 42 kPa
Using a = 371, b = 329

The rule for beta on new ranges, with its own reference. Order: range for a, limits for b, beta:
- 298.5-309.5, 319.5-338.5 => -29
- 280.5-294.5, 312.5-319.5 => -27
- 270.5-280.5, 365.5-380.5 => -91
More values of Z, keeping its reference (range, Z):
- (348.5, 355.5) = 350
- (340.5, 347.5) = 346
